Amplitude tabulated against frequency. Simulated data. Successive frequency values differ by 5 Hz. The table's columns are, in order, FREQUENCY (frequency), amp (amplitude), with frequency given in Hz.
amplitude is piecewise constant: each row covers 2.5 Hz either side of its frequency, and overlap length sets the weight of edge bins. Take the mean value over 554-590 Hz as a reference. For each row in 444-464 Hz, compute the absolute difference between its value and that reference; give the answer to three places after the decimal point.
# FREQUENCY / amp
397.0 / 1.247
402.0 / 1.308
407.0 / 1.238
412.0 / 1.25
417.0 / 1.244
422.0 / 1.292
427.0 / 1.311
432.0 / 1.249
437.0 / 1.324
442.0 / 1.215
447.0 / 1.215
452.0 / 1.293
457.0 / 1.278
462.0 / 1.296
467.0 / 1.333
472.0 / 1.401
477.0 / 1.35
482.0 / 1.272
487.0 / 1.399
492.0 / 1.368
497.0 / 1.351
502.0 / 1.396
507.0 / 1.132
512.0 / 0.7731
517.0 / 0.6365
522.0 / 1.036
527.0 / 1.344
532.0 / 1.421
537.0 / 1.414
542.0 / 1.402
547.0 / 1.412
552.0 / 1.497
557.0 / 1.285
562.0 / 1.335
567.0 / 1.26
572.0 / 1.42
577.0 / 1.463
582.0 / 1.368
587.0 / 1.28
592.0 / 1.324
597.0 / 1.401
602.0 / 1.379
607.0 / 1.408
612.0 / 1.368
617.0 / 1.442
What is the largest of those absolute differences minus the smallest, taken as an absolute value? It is 0.081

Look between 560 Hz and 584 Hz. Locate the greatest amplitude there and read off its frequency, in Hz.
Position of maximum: 577.0 Hz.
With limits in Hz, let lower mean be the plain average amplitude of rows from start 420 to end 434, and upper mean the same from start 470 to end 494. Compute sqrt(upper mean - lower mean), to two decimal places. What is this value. 0.27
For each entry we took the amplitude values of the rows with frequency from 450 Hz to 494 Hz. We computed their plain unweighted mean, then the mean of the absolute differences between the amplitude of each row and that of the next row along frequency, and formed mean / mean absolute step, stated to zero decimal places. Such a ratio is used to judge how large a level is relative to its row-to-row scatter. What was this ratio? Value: 25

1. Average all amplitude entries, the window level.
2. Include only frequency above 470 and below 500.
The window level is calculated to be 1.36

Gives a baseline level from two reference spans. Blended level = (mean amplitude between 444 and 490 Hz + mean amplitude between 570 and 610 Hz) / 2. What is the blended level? 1.35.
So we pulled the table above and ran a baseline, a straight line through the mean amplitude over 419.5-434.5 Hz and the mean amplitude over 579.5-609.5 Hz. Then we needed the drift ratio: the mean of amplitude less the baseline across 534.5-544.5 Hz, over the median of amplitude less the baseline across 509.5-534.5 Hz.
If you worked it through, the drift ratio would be -0.3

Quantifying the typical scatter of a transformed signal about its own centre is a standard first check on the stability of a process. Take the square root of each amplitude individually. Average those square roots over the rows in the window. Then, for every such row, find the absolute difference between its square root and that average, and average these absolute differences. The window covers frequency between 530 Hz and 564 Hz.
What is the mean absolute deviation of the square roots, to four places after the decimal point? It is 0.0208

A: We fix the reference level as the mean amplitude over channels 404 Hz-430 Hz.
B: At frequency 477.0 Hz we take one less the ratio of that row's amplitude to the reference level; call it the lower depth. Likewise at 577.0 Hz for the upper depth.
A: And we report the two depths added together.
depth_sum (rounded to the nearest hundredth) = -0.22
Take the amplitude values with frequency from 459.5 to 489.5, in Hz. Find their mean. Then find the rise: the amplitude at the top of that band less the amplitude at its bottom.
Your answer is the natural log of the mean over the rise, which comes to 2.6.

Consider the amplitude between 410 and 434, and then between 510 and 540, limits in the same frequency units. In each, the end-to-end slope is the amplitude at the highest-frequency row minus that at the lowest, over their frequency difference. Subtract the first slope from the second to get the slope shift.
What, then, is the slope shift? 0.0257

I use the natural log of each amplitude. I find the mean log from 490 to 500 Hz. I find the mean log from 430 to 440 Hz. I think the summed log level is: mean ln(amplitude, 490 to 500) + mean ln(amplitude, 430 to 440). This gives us 0.56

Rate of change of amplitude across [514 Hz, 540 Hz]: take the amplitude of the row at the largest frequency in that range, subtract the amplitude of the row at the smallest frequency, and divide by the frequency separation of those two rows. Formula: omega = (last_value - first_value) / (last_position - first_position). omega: 0.039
